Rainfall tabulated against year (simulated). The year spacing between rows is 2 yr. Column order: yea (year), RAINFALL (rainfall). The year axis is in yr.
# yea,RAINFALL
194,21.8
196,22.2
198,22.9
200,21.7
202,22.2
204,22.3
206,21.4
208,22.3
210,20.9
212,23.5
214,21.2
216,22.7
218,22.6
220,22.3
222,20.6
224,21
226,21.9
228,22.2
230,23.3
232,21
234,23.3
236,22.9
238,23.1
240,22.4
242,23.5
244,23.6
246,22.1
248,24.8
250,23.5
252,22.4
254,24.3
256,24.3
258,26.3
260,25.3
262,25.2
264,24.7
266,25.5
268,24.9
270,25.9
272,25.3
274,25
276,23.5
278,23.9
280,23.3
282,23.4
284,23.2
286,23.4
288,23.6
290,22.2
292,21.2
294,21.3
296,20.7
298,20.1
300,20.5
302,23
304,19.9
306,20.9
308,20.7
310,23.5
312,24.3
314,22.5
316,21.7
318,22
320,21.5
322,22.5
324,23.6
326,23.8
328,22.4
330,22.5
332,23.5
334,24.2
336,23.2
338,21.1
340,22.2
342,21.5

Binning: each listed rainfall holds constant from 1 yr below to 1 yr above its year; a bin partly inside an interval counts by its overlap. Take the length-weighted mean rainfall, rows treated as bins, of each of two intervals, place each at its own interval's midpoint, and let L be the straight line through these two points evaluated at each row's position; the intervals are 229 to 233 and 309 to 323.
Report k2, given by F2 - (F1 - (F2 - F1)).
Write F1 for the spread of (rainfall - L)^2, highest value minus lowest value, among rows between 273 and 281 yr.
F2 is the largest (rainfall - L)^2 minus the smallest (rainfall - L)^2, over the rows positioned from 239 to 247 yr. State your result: -8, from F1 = 6.1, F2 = 1.90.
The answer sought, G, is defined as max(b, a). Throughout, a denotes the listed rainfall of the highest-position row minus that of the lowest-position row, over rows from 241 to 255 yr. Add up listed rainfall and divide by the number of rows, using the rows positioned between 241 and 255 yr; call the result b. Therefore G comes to 23.5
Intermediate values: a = 0.8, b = 23.5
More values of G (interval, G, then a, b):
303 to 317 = 21.9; 1.8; 21.9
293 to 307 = 20.9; -0.4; 20.9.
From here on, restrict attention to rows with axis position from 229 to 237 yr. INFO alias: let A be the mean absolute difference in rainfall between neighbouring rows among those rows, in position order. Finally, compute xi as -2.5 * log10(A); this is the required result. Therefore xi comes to -0.55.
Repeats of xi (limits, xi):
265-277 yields 0.24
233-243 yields 0.55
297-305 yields -0.75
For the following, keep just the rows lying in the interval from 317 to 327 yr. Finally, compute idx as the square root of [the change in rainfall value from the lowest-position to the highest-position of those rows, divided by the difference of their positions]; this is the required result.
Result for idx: 0.47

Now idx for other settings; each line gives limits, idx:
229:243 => 0.13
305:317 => 0.28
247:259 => 0.39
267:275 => 0.13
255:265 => 0.22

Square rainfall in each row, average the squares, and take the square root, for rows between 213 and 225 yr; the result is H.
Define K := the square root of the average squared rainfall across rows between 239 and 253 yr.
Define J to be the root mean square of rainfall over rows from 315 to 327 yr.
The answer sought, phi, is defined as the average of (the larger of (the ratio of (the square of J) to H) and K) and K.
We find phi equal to 23.3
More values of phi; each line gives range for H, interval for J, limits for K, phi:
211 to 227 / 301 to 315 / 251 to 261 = 24.6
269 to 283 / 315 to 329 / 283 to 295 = 22.5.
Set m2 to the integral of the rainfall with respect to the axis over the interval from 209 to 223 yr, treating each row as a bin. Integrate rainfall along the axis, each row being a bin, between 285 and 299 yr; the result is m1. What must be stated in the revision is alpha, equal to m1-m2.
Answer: -3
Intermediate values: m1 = 305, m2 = 307.6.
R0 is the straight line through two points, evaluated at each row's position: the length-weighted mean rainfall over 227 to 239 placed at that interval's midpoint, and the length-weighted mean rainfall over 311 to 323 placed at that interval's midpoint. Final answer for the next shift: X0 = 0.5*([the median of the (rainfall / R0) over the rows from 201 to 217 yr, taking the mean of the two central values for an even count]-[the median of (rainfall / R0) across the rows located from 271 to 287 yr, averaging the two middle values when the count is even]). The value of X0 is -0.031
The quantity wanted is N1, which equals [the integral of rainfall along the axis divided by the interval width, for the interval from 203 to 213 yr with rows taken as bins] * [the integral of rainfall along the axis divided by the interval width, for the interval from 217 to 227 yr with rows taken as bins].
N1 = 479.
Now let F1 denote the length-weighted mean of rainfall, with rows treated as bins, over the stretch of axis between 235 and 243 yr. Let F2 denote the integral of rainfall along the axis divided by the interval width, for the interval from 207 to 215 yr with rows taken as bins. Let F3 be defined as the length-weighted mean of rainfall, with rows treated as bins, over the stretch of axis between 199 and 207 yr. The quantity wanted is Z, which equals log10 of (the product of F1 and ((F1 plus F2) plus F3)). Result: 3.19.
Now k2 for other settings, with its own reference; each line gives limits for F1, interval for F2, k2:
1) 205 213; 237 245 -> 0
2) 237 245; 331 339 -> 1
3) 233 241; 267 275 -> 10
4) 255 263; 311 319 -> -18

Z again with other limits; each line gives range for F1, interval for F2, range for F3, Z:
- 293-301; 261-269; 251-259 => 3.16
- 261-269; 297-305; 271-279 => 3.25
